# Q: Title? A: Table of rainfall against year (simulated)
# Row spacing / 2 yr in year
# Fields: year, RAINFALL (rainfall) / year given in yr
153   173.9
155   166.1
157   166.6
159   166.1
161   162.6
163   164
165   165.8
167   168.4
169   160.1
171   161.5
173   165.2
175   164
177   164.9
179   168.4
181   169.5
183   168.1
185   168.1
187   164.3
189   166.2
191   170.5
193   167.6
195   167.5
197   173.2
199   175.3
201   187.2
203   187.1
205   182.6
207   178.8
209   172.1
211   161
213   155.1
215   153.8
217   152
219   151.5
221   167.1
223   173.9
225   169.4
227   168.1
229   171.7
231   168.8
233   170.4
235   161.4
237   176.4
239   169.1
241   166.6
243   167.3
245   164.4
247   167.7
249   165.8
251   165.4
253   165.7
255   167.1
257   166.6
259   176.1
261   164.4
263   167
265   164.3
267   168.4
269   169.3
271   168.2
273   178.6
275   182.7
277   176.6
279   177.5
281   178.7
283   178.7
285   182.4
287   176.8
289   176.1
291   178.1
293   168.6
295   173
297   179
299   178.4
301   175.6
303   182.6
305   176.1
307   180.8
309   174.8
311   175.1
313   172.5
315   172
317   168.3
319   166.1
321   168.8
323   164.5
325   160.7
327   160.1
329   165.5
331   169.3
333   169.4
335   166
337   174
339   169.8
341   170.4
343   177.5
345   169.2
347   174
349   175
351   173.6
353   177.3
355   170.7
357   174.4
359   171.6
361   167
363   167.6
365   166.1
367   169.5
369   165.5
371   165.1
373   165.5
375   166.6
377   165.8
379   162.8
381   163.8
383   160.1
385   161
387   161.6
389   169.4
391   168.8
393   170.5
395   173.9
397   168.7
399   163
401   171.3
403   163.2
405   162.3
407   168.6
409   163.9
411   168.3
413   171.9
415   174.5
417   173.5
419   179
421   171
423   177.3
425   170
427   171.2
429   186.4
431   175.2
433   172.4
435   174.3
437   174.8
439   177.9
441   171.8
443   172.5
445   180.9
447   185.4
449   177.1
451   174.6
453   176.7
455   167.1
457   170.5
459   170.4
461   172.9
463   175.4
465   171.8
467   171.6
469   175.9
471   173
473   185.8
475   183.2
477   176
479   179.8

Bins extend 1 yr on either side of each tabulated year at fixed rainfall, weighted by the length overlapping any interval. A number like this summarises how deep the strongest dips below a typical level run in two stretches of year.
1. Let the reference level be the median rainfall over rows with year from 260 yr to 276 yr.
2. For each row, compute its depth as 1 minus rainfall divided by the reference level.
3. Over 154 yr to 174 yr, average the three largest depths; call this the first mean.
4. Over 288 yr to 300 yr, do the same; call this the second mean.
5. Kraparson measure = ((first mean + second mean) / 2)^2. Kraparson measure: 0.0001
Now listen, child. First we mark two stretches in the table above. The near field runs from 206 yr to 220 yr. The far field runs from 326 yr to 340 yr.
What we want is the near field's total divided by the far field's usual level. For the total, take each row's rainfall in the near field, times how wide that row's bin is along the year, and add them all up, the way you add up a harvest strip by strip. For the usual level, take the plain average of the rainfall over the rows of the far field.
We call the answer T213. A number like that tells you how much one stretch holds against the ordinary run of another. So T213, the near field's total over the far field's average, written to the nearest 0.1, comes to 13.4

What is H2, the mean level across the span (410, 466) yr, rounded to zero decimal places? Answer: 174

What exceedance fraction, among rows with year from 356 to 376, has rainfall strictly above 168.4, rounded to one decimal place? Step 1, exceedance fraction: 0.3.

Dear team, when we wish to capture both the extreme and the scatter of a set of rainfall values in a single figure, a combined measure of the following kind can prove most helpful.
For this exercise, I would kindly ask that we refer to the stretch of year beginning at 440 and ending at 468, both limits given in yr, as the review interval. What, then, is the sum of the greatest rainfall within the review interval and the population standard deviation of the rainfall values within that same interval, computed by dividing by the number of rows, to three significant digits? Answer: 190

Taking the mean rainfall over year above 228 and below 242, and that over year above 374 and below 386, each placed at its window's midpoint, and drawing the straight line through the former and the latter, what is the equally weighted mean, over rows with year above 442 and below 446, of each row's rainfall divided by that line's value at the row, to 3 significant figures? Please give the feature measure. 1.10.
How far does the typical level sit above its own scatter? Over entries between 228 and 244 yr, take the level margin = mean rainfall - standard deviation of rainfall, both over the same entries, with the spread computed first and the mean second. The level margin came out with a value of 165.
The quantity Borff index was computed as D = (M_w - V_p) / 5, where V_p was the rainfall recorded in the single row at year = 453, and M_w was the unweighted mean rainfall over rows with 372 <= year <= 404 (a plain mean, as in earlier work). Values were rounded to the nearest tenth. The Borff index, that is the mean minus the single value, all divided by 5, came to -2.1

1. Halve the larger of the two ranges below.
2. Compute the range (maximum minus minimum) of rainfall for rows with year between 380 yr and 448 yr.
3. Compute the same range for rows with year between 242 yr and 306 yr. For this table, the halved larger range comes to 13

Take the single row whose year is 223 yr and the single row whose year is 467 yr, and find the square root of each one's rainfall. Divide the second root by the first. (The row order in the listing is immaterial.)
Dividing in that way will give 0.99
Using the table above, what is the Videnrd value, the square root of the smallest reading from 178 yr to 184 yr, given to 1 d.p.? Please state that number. 13.0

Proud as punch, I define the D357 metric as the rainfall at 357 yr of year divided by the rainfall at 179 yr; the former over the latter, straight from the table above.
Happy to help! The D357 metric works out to 1.04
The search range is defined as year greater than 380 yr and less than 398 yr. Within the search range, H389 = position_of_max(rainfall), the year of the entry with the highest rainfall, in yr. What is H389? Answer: 395 yr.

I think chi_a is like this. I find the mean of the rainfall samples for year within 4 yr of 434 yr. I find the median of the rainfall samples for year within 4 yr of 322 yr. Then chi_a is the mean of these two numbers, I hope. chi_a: 170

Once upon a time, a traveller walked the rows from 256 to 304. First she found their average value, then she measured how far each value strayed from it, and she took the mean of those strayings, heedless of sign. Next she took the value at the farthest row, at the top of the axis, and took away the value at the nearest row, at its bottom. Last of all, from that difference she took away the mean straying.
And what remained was 11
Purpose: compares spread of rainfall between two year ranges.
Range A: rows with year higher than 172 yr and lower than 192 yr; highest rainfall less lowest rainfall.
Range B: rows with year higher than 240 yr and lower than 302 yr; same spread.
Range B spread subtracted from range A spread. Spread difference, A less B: -12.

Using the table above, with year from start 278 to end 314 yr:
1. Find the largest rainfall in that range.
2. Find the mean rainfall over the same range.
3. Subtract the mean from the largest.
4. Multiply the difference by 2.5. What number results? 14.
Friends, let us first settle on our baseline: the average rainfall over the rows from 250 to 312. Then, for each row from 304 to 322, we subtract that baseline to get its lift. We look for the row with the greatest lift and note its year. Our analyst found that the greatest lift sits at 307 yr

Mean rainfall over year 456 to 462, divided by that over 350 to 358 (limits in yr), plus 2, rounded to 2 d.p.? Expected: 2.98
